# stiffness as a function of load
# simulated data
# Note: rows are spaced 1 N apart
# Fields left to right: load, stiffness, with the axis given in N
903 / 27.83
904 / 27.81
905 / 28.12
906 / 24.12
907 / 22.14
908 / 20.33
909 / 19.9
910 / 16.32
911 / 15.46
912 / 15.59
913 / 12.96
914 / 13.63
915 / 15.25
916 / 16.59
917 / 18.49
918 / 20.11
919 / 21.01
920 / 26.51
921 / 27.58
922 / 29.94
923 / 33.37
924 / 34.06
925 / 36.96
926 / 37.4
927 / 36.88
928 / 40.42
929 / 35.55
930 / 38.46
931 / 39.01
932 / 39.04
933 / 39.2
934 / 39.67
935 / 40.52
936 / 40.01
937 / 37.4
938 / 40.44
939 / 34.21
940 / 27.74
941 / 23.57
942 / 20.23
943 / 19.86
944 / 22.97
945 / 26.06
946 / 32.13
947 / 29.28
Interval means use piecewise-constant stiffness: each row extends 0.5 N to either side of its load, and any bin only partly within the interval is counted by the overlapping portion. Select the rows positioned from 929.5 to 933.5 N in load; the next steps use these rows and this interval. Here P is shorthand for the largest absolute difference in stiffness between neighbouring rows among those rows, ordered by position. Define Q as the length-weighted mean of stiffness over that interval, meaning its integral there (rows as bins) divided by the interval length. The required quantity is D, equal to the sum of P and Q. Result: 39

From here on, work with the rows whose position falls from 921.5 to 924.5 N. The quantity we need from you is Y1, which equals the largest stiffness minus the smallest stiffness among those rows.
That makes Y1 4.1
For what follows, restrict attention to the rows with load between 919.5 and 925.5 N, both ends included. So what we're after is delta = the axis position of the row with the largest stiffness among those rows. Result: 925 N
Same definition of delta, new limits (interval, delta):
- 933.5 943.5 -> 935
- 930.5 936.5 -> 935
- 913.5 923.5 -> 923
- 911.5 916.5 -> 916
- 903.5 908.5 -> 905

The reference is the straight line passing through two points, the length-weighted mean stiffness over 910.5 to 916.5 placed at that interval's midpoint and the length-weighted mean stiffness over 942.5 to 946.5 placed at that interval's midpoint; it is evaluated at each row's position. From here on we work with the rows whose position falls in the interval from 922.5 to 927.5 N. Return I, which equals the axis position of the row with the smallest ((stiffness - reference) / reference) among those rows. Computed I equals 923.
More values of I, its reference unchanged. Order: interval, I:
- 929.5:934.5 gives 934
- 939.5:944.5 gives 943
